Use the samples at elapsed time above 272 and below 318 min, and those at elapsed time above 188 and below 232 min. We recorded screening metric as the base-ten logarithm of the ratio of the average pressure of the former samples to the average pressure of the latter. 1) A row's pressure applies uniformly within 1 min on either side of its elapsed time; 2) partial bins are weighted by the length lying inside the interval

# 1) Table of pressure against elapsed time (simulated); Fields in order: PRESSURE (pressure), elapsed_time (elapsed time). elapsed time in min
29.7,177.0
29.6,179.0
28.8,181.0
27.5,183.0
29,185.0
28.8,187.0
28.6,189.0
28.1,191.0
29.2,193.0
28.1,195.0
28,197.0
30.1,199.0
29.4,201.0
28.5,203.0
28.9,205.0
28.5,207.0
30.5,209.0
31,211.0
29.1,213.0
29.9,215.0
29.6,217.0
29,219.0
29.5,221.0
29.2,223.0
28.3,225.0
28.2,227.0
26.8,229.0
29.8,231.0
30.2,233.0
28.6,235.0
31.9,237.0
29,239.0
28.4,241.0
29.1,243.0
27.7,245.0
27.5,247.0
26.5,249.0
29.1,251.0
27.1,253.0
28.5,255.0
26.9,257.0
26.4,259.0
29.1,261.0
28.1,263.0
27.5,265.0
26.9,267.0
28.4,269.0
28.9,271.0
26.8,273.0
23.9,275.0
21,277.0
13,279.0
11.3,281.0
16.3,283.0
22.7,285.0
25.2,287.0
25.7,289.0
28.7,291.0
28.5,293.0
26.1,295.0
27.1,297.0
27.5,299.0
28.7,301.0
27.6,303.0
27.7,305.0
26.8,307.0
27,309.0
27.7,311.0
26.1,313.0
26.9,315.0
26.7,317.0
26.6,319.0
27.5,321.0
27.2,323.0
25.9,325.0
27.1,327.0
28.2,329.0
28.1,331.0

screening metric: -0.07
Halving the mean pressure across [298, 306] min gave 13.9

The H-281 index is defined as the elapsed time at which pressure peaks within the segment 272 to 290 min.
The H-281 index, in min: 273.0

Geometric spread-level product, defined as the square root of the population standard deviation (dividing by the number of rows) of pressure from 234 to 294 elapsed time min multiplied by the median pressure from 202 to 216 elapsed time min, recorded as 11.7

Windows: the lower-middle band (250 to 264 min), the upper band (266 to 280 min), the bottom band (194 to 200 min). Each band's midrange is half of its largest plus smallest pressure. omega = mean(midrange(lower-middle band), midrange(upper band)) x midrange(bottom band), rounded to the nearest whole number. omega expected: 707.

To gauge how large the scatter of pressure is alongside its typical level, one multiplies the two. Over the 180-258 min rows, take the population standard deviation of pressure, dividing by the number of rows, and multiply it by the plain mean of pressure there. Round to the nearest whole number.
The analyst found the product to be 32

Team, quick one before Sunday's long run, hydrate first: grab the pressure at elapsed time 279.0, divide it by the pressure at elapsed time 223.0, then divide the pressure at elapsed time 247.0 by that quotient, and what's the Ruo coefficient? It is 62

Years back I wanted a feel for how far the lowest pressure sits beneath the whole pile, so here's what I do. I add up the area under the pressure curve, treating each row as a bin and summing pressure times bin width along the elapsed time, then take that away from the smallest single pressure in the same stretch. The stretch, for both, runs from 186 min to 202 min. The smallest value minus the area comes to -433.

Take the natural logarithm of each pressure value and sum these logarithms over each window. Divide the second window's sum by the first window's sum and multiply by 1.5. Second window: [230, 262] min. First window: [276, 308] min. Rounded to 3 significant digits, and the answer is 1.60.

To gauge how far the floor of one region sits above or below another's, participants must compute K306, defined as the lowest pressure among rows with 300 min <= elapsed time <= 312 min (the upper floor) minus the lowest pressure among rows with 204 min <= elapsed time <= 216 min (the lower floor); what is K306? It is -1.7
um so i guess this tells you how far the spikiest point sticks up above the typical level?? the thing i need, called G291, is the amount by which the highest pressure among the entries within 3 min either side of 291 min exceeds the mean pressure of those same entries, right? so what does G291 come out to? 1.1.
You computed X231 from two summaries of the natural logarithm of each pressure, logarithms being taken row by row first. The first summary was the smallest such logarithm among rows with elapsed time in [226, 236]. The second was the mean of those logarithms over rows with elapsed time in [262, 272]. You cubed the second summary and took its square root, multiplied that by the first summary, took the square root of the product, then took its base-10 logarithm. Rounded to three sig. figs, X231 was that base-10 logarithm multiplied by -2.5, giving -1.63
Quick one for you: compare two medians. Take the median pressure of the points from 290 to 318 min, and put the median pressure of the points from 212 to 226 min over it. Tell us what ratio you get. 1.07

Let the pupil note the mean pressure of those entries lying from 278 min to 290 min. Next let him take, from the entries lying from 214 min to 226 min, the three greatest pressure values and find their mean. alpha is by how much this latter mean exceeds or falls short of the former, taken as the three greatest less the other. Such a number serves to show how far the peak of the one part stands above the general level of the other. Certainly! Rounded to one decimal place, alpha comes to 10.6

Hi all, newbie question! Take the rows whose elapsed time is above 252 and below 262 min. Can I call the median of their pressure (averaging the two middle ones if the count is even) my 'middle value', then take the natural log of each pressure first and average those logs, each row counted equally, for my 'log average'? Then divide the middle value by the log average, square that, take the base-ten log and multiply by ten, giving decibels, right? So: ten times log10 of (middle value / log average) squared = 18.2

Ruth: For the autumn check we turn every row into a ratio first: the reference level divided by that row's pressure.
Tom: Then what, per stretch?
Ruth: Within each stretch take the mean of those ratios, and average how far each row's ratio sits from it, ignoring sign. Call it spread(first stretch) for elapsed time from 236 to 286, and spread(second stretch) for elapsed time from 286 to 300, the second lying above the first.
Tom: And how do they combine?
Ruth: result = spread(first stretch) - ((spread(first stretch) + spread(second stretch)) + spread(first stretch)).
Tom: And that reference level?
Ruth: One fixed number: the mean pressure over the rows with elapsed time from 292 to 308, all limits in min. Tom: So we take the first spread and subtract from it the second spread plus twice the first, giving -0.29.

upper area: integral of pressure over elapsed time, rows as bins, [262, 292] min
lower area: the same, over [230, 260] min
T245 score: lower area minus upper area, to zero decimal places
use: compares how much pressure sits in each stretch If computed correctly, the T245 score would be 145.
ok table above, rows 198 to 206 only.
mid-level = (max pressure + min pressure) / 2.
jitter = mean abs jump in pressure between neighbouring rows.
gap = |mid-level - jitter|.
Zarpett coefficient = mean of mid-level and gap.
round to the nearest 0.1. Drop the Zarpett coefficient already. 29.0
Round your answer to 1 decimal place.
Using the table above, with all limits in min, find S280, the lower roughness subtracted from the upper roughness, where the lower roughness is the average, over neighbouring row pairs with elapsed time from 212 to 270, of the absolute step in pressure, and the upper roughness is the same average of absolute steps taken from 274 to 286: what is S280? 3.6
